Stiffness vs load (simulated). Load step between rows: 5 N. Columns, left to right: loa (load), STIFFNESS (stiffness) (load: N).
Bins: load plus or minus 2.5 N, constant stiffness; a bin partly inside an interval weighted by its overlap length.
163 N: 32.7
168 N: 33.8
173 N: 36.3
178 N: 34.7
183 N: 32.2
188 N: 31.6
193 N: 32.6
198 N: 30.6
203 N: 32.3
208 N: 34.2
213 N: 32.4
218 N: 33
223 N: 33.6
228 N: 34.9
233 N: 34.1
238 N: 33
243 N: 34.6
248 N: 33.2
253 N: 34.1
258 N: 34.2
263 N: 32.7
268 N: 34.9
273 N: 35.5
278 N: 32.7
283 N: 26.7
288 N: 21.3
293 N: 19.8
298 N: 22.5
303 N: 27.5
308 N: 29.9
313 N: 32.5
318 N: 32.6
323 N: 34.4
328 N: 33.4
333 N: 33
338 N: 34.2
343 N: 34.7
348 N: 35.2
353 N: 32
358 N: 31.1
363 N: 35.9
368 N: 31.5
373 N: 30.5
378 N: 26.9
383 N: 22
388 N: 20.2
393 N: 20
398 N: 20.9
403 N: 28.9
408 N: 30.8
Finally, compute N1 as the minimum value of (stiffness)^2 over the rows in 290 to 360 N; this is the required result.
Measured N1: 392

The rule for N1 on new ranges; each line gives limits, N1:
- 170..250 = 936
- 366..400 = 400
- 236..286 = 713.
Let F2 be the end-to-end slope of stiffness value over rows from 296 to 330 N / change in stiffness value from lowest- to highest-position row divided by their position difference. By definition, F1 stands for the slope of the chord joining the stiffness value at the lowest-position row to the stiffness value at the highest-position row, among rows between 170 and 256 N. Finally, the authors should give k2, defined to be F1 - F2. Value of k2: -0.39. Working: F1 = -0.03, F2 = 0.363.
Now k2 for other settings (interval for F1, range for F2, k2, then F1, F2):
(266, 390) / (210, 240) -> -0.15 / -0.12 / 0.024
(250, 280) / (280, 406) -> -0.07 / -0.06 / 0.018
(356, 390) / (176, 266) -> -0.34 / -0.36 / -0.024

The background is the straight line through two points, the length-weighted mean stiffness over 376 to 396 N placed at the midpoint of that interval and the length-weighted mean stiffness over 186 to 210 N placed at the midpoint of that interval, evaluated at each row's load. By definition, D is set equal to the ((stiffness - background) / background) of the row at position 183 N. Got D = -0.03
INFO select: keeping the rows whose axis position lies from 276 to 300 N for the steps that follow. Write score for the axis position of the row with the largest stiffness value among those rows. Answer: 278 N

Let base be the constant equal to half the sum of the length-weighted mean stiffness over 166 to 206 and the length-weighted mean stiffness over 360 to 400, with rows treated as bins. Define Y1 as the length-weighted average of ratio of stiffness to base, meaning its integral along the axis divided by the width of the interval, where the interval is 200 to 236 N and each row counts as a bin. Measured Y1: 1.13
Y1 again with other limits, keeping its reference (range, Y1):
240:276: 1.15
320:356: 1.14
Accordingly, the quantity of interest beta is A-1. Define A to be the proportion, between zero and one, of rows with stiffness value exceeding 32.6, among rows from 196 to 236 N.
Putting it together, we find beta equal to -0.4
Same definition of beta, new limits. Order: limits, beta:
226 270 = 0.0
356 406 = -0.9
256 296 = -0.4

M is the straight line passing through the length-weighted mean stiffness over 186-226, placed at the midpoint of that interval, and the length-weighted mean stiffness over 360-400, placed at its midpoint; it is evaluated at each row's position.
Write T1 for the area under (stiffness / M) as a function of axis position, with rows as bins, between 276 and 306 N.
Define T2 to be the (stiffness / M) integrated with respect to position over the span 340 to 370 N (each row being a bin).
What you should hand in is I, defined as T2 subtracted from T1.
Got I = -11.6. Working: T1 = 26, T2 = 37.1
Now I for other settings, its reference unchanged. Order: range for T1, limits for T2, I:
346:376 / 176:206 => 7.1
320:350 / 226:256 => 4.2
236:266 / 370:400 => 5.4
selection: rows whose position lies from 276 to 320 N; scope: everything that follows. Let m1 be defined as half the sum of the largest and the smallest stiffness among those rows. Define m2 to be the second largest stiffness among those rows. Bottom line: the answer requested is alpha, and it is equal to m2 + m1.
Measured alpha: 59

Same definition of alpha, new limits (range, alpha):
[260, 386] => 63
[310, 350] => 69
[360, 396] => 59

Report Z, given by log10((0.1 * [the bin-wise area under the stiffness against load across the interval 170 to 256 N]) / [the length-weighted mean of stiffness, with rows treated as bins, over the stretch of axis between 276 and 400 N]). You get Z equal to 1.00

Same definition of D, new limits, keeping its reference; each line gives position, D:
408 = 0.47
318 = 0.26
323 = 0.35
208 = 0.08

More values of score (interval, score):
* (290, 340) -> 323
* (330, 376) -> 363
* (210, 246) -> 228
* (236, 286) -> 273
